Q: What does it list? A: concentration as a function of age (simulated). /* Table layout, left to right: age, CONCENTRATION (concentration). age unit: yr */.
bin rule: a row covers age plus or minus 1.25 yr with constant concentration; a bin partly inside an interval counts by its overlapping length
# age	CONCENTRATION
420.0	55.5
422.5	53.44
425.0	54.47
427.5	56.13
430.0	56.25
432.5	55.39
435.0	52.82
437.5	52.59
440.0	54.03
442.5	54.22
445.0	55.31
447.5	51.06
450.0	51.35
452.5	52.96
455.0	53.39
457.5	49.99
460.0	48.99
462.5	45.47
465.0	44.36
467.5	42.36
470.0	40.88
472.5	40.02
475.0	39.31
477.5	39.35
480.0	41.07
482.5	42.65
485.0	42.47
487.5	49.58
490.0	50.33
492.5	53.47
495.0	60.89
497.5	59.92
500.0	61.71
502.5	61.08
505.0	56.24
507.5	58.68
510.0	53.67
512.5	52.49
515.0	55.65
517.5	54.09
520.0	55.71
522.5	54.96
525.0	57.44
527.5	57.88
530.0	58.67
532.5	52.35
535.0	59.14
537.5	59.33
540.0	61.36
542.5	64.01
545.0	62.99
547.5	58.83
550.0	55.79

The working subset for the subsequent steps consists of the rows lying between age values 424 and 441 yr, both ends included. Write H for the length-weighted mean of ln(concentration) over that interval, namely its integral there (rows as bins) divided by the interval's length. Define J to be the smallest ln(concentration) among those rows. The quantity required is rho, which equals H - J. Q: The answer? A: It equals 0.036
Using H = 4.00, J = 3.96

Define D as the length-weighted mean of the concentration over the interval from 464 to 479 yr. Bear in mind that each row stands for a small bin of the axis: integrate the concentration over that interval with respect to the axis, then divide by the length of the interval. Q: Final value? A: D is 41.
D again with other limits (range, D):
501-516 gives 56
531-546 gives 60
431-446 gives 54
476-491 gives 44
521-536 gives 57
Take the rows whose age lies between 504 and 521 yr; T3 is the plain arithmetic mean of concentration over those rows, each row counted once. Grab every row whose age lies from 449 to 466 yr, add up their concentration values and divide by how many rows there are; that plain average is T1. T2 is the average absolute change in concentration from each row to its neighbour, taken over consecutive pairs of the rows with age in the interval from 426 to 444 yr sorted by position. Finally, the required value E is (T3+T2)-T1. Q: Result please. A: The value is 7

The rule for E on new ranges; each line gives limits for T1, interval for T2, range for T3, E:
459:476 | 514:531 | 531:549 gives 18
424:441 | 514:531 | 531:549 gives 6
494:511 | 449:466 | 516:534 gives -1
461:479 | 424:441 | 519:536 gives 16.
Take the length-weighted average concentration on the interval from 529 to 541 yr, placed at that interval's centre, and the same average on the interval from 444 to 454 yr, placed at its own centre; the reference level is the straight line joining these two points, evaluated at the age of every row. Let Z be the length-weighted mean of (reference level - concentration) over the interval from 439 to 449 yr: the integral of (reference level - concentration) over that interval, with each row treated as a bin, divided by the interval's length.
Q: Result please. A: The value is -1.3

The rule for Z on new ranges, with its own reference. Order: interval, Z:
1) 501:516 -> 0.0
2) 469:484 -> 13.8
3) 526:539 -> 0.4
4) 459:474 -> 10.2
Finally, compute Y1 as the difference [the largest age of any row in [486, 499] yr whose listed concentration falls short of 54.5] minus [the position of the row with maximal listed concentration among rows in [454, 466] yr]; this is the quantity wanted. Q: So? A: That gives 37.5 yr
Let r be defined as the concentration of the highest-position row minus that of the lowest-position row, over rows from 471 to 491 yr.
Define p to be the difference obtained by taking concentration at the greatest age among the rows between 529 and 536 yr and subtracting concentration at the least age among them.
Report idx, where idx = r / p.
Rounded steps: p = 0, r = 10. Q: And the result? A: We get 21.9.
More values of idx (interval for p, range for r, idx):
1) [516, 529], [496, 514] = -2.0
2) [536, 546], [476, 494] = 3.9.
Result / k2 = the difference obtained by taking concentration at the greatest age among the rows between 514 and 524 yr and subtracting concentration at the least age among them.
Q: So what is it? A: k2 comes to -1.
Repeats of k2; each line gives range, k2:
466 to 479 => -3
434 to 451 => -1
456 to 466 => -6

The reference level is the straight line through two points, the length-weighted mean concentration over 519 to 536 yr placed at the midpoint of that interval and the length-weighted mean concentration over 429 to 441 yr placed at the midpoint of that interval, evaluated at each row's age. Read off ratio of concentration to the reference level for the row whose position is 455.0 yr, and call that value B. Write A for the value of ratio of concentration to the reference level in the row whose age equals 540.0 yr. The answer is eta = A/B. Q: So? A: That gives 1.10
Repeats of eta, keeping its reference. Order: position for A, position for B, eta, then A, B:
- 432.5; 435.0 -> 1.05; 1.02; 0.97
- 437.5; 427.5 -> 0.93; 0.97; 1.04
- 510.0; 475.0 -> 1.34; 0.96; 0.71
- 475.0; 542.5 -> 0.63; 0.71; 1.12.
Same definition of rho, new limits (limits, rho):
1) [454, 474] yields 0.124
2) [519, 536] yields 0.077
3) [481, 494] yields 0.114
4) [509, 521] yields 0.034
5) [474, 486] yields 0.041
